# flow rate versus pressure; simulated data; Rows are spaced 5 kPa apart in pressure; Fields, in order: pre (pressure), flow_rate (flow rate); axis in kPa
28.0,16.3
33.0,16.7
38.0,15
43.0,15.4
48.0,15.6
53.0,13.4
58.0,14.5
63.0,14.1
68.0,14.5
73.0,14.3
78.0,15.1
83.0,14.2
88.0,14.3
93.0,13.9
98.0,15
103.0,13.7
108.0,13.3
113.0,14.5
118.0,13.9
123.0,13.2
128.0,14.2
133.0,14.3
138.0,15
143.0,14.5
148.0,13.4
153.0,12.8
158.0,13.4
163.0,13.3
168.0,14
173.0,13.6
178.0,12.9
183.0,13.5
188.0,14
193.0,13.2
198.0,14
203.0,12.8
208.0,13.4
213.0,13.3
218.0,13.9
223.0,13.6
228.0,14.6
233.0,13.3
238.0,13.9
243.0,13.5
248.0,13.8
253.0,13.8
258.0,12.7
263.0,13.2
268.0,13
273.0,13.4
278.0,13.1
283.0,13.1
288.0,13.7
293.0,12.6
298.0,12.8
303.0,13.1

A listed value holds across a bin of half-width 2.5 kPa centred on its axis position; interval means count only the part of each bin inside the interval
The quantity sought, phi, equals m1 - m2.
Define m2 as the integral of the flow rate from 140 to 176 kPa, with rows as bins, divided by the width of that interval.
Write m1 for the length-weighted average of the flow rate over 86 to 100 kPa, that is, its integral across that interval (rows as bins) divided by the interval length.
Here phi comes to 0.8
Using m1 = 14.4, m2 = 13.6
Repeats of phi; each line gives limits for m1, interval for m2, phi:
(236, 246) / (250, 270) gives 0.5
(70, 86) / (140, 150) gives 0.5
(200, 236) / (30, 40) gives -2.3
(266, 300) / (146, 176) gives -0.3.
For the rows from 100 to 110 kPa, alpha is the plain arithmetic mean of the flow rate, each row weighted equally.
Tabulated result 13.5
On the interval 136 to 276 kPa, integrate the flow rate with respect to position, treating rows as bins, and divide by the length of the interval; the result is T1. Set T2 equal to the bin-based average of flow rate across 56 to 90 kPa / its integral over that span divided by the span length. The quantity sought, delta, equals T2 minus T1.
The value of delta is 0.9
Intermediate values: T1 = 13.6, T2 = 14.4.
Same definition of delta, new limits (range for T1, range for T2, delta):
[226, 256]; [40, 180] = 0.3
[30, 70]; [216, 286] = -1.4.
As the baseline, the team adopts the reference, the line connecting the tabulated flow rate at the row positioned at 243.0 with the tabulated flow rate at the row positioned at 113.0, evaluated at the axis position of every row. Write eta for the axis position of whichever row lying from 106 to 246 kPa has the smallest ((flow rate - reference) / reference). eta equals 153.0 kPa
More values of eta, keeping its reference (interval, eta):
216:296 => 258.0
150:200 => 153.0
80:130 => 108.0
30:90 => 53.0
